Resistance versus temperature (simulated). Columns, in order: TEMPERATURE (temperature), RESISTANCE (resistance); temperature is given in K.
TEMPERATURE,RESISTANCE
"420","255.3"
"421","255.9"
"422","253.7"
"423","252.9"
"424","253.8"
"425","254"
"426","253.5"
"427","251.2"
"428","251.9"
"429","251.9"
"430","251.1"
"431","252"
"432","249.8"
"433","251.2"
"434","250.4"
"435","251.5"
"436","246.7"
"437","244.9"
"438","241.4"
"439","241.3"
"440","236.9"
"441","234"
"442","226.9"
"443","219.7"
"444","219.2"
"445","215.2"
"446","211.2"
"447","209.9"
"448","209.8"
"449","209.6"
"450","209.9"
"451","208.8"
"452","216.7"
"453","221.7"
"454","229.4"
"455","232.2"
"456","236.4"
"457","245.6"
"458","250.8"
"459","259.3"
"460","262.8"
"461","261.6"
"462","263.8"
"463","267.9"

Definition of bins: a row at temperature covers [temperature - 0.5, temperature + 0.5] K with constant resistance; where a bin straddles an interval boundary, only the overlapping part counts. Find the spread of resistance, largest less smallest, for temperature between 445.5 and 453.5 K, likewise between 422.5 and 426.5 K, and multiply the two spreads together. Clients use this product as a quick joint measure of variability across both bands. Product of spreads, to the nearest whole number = 14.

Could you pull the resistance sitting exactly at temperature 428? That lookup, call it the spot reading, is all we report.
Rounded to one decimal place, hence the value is 251.9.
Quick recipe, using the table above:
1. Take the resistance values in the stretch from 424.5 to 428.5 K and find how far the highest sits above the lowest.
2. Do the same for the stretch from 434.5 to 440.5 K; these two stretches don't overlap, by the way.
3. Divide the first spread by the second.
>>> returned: 0.19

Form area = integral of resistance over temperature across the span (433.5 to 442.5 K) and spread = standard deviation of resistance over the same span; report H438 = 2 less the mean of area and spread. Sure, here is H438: -1089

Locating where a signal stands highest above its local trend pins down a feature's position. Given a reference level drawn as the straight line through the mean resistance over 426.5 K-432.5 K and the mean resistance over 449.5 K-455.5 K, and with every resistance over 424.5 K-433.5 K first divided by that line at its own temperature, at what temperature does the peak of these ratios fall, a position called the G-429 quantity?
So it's 433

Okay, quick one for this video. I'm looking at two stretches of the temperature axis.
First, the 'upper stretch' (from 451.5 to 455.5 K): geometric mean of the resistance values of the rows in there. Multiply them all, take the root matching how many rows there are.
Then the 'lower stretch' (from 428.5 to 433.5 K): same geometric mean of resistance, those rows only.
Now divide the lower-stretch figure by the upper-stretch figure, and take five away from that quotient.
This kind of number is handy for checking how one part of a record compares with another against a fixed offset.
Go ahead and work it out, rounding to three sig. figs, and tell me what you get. -3.88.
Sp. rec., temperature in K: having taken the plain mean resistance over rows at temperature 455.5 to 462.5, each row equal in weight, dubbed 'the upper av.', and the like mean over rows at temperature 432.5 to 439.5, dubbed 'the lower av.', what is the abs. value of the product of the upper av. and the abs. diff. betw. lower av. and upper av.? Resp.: 1922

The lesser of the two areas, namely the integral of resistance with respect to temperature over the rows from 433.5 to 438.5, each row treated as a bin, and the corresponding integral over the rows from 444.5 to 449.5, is 1056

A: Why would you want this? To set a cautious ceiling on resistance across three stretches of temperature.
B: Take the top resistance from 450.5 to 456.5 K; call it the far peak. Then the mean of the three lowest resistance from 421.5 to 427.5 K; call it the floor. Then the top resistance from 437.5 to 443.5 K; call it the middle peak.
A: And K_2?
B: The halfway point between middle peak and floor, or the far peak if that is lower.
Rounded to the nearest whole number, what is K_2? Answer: 236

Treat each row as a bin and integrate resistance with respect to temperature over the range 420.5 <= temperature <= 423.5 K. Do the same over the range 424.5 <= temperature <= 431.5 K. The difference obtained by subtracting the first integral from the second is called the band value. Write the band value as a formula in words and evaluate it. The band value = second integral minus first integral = 1003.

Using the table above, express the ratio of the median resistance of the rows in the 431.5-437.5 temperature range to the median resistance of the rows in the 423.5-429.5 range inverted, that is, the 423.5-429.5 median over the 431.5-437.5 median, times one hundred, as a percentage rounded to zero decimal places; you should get 101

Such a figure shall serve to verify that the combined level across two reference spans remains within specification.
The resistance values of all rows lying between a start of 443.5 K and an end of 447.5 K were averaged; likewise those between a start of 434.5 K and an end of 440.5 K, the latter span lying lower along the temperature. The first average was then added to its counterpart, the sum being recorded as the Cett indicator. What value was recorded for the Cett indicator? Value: 458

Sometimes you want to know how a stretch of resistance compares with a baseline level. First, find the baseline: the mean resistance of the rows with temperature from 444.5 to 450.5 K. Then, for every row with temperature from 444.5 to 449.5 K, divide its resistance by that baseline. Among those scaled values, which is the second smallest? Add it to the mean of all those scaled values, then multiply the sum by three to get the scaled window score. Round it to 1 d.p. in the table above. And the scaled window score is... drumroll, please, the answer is 6.0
